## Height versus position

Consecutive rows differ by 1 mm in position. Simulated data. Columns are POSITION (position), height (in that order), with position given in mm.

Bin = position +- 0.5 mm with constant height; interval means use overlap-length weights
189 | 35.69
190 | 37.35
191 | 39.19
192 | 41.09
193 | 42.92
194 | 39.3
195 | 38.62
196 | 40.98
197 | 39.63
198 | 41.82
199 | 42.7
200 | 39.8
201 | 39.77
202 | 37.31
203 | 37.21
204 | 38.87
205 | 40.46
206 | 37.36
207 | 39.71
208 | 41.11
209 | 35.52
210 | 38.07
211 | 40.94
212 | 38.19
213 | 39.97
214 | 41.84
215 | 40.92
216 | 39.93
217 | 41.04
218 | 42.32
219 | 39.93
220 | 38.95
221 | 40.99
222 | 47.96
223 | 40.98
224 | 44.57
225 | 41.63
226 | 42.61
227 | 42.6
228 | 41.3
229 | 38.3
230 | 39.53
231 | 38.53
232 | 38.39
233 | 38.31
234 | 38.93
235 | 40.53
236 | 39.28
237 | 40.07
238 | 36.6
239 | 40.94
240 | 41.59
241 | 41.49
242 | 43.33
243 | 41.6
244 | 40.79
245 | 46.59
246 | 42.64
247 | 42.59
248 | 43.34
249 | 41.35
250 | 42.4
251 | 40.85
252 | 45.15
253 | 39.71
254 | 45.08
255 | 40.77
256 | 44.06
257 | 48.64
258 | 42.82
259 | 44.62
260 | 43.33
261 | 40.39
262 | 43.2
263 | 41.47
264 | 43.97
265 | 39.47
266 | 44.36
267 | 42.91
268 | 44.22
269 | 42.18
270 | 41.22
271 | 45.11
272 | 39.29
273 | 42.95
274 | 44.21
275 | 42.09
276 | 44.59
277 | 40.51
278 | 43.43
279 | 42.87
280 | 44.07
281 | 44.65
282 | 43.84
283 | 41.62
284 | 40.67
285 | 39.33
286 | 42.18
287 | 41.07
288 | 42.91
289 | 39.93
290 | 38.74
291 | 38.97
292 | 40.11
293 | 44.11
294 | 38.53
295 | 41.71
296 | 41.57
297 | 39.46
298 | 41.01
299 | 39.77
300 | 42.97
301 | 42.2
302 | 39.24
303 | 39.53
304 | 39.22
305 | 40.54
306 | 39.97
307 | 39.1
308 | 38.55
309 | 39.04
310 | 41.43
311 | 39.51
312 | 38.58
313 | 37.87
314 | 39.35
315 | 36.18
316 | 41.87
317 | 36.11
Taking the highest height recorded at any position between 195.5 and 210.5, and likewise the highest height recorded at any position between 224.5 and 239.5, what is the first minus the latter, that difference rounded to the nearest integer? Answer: 0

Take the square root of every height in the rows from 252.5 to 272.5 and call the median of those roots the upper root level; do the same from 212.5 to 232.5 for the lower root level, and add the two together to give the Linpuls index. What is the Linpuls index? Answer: 12.96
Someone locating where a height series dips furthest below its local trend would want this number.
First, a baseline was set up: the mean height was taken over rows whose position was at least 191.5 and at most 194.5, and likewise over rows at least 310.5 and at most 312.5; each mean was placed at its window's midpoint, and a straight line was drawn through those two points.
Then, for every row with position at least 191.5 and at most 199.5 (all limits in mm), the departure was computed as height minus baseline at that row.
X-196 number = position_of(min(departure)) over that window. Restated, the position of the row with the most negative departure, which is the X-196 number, 195 mm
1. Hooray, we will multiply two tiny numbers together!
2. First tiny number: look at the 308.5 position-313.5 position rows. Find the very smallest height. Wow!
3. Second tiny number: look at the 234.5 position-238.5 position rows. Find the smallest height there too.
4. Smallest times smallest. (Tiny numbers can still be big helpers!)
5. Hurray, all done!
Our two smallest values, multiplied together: 1386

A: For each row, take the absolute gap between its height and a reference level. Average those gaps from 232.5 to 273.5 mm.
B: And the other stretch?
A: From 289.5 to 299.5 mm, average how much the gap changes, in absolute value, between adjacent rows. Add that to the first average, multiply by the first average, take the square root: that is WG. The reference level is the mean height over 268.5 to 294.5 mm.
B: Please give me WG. 2.42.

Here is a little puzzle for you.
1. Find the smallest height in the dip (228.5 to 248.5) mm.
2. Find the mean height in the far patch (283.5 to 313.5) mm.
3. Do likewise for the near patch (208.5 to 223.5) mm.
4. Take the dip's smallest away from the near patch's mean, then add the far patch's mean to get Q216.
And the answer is 44.2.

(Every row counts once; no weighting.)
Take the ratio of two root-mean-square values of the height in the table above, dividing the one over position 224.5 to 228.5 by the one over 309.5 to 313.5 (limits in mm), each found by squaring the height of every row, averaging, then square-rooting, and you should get 1.07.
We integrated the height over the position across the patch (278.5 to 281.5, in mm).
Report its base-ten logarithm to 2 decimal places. 2.12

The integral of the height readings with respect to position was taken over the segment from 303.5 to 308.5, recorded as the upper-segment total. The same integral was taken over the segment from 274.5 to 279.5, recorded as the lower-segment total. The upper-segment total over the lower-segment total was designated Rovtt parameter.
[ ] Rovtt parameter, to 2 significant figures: 0.92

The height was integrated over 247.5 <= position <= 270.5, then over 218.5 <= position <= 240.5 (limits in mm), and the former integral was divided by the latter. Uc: 1.1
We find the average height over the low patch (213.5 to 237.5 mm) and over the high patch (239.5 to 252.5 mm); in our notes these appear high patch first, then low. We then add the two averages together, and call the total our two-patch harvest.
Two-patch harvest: 83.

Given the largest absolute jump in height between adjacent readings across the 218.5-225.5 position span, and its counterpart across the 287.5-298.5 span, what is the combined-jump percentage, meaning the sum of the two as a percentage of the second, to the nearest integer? 225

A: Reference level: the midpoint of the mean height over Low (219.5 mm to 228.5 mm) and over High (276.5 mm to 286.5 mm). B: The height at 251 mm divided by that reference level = 0.96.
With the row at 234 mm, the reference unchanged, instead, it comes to 0.92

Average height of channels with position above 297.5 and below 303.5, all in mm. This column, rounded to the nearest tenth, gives 40.8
